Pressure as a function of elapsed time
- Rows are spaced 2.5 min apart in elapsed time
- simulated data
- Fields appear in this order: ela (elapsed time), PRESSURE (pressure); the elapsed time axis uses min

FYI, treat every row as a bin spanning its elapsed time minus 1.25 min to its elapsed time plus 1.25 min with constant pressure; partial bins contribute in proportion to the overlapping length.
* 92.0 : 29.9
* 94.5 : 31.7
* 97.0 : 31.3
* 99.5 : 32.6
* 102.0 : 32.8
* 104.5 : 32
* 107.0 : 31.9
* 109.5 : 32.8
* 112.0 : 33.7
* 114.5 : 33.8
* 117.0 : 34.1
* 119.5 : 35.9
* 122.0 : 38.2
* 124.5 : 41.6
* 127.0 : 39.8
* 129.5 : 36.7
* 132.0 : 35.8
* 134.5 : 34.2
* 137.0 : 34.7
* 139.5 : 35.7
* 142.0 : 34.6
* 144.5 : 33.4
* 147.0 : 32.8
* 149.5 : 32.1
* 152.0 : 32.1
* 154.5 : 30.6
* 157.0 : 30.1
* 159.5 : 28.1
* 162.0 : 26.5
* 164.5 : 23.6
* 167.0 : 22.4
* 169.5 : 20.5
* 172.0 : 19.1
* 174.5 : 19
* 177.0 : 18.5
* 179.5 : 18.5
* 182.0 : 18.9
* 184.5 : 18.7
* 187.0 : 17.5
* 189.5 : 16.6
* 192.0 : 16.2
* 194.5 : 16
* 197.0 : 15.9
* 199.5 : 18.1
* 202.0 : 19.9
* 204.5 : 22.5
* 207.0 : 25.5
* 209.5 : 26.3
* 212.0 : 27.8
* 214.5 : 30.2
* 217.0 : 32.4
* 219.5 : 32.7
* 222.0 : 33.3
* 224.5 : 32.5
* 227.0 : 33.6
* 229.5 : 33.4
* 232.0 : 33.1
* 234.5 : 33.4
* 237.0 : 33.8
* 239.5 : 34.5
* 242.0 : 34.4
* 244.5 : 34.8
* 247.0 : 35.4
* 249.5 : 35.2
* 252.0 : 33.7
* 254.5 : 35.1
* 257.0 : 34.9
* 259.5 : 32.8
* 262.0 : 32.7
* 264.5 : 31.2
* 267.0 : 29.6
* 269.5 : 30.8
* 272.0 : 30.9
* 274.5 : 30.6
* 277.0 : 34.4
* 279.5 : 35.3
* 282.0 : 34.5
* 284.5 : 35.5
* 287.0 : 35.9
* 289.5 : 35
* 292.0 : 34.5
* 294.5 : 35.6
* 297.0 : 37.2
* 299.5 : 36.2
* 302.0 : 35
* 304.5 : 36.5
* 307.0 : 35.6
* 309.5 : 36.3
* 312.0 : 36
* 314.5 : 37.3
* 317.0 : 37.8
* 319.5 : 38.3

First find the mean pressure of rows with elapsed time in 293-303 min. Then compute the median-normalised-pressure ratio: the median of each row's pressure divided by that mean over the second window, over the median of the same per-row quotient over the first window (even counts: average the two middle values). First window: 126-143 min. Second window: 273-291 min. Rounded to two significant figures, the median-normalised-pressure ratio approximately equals 0.98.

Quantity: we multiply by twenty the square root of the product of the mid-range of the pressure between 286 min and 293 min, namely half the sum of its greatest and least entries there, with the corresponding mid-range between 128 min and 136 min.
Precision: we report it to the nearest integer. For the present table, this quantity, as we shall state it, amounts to 706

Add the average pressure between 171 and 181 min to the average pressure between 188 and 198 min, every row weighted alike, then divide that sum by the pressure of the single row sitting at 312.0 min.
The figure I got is 0.97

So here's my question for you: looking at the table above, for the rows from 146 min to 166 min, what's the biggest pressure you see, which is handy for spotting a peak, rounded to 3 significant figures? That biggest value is 32.8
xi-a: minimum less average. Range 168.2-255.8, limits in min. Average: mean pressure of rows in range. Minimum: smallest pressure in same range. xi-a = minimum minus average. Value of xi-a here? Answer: -10.6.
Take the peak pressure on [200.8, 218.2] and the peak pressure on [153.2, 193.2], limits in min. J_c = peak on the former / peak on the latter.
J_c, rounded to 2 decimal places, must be 1.06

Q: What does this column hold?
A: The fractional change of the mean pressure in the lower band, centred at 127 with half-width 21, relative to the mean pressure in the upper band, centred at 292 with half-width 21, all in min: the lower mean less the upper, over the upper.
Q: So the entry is 0.0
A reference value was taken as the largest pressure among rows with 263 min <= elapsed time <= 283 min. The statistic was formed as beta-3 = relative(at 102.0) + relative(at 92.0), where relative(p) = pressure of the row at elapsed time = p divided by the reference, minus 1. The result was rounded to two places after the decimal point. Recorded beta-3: -0.22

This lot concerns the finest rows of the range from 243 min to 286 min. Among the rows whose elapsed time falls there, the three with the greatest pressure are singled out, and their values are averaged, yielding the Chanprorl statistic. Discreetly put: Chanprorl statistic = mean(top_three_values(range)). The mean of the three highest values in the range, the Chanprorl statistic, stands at 35.4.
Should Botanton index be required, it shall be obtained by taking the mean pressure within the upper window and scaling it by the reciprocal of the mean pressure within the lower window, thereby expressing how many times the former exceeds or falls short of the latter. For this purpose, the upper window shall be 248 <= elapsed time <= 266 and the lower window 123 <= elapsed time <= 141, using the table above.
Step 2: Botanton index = 0.911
